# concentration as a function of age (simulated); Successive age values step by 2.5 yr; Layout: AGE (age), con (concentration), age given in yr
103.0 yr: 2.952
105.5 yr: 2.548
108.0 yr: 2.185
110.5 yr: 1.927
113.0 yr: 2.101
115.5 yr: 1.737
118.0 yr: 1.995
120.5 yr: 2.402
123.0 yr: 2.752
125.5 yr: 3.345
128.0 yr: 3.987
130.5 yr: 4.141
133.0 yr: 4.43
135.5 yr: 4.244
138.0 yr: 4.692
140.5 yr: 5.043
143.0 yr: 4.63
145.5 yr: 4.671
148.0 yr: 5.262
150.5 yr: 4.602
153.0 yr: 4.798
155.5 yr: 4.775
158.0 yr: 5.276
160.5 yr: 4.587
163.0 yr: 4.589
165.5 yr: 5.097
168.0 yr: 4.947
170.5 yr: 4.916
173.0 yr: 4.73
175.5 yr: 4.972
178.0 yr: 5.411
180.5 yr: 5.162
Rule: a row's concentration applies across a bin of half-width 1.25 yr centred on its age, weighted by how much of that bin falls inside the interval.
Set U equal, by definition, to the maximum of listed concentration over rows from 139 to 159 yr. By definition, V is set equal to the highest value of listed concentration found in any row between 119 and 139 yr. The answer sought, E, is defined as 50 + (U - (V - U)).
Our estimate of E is 55.9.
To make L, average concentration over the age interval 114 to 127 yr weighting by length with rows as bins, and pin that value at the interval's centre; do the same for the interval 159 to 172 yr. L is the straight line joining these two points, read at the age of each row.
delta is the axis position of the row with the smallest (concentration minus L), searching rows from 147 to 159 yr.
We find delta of 155.5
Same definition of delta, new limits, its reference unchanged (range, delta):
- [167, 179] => 173.0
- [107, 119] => 115.5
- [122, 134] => 123.0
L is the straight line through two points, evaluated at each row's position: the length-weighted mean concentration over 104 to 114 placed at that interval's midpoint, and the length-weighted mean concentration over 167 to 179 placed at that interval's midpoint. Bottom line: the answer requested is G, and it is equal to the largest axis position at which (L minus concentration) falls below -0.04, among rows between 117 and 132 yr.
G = 130.5 yr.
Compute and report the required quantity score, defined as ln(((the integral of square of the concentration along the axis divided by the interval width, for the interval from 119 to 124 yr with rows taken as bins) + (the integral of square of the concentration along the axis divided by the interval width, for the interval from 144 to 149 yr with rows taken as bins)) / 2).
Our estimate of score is 2.74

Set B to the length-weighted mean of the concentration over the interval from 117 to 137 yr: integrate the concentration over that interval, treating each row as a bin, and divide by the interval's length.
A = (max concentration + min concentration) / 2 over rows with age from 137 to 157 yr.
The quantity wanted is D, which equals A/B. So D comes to 1.4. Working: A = 4.93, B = 3.45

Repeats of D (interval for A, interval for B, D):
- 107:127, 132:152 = 0.5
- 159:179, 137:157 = 1.0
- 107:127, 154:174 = 0.5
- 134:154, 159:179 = 1.0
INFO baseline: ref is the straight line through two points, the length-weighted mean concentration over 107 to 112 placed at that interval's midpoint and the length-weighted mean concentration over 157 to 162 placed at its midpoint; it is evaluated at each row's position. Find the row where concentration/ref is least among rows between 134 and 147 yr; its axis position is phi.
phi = 145.5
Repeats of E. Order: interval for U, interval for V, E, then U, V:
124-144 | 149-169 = 54.8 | 5.043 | 5.276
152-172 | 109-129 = 56.6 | 5.276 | 3.987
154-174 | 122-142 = 55.5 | 5.276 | 5.043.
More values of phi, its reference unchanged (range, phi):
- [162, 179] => 173.0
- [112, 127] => 115.5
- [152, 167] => 163.0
